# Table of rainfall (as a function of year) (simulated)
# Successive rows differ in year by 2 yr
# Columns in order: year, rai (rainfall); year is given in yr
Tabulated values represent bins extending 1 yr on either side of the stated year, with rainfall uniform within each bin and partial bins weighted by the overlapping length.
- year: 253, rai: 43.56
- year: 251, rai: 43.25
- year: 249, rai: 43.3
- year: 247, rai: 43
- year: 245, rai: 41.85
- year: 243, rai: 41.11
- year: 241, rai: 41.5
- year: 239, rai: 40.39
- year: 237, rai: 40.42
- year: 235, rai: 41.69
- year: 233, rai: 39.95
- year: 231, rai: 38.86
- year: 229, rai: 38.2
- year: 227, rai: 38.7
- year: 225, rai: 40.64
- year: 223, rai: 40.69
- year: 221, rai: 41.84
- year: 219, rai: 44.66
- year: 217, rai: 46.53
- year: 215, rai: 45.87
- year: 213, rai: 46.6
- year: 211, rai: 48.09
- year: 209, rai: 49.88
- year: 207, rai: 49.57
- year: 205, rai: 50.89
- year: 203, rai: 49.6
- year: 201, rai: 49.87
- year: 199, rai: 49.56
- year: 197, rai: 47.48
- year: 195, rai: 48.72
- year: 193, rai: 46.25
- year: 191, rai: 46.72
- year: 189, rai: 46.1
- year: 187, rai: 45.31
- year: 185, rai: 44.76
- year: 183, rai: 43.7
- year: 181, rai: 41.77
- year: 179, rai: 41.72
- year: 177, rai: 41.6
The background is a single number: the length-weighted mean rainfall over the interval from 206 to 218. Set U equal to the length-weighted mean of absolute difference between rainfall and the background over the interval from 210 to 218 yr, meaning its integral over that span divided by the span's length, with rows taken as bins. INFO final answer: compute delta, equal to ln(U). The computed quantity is 0.1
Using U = 1.2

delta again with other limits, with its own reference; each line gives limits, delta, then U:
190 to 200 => 0.1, 1.1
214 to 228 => 1.6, 5.1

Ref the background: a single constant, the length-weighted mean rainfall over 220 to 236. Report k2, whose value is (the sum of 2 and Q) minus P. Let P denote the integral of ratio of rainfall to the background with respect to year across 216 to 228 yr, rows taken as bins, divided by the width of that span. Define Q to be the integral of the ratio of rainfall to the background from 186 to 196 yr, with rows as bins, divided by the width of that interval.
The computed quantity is 2.11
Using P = 1.05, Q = 1.16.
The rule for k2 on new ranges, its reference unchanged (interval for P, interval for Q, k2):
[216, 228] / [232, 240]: 1.96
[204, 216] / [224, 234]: 1.77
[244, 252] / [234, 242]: 1.95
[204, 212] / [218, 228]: 1.79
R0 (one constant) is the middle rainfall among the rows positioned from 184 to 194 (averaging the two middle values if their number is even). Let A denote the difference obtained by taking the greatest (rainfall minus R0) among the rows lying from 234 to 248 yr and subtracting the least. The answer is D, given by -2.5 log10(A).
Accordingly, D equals -1.04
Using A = 2.6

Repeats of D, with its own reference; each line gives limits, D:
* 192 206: -1.67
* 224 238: -1.36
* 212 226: -1.94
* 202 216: -1.75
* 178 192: -1.75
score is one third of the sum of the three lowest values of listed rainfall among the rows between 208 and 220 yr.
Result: 46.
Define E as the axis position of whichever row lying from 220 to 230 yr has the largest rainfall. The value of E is 221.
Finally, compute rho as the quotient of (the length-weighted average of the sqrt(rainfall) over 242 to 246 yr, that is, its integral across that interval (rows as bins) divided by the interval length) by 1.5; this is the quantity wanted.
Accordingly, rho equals 4.29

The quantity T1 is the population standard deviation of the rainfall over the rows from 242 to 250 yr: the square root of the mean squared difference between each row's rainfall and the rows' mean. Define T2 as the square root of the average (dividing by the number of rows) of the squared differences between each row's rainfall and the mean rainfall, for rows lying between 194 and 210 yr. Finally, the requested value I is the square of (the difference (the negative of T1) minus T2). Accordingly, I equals 3.3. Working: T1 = 0.88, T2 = 0.93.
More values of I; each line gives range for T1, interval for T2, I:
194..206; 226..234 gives 2.9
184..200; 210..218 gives 5.5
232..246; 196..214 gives 3.9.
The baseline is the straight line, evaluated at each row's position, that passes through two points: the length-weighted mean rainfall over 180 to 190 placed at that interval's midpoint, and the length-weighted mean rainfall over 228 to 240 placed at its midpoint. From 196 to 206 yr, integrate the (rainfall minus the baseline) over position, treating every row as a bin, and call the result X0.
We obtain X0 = 66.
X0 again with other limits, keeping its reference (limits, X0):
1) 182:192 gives 12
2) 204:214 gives 68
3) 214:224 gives 26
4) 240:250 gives 32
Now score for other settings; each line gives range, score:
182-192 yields 45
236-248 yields 41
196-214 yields 47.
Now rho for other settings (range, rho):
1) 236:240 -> 4.24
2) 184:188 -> 4.47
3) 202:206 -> 4.73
